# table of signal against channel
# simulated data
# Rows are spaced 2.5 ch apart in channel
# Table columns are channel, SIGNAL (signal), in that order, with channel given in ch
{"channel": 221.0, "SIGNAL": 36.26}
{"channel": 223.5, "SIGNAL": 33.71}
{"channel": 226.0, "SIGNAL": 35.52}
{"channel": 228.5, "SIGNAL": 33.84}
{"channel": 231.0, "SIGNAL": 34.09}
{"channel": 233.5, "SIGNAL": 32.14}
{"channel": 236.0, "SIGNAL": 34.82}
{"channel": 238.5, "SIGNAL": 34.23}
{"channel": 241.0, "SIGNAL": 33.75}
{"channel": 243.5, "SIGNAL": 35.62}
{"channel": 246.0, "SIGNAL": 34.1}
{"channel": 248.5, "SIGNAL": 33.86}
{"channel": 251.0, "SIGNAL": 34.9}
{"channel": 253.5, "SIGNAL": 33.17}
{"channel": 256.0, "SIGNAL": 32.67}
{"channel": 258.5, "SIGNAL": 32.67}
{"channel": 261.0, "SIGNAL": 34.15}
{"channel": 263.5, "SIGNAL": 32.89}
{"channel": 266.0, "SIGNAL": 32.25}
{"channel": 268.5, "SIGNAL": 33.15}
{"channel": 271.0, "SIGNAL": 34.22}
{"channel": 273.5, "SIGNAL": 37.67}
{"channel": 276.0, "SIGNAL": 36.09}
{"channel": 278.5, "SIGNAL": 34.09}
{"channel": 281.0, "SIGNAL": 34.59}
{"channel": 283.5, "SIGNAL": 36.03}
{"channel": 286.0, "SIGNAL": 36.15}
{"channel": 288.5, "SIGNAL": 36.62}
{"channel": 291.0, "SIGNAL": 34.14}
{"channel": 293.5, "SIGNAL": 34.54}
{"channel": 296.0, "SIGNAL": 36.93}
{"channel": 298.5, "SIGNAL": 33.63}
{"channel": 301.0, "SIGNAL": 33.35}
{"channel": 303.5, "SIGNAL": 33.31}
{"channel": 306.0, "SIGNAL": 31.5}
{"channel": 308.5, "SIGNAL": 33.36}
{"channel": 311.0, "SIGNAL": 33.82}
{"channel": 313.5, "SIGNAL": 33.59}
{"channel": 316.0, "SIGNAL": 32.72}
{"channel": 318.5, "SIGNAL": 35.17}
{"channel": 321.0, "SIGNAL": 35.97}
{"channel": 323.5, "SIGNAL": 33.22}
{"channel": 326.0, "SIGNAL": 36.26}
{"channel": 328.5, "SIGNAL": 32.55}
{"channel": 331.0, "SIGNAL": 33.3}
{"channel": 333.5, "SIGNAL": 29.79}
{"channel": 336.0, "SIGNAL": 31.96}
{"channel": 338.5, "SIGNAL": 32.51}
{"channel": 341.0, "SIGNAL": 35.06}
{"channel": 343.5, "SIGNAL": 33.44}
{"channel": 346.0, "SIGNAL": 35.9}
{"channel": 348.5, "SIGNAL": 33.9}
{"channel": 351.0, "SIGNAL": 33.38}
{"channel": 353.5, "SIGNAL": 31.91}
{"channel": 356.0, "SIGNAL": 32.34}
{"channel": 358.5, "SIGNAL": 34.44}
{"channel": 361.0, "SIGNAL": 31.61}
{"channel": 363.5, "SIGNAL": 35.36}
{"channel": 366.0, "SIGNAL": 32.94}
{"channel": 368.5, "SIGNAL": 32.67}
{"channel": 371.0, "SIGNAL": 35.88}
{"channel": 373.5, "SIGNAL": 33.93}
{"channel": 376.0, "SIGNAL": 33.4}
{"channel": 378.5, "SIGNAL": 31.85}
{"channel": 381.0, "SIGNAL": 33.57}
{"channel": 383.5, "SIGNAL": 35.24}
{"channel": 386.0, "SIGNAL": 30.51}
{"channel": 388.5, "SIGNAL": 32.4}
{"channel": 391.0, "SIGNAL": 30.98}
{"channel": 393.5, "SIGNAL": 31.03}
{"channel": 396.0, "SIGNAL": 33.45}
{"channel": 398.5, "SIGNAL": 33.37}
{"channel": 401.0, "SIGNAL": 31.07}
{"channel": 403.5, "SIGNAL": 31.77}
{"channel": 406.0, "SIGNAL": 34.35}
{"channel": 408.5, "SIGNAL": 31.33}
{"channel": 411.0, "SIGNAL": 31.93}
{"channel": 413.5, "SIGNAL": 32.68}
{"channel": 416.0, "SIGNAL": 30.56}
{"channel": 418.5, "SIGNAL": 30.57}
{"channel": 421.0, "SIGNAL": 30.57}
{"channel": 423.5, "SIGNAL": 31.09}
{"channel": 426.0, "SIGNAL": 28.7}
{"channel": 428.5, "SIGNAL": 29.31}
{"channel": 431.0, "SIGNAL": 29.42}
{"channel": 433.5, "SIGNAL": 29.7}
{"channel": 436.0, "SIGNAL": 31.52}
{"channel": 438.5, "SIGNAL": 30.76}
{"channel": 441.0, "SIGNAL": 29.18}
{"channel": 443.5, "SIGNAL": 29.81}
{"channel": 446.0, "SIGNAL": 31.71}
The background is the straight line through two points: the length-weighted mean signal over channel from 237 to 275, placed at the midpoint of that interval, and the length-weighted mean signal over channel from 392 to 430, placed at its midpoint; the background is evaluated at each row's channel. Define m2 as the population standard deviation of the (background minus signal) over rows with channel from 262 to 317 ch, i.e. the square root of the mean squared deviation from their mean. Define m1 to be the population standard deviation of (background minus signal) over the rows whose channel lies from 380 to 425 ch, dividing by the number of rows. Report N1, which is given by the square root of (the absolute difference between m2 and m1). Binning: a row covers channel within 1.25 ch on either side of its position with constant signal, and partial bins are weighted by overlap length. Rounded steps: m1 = 1.3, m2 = 1.54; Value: 0.47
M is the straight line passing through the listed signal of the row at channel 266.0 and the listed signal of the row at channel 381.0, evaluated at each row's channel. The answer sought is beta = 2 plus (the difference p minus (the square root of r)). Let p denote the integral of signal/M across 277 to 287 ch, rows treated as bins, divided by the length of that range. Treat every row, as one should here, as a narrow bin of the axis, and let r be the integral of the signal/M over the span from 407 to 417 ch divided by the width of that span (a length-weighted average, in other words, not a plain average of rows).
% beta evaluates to 2.12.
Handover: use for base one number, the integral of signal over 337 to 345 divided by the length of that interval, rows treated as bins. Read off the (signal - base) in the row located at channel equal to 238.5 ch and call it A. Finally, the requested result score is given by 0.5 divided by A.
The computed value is 0.9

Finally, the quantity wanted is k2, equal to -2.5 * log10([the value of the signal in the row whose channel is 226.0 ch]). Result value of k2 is -3.88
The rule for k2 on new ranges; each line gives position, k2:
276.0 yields -3.89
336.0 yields -3.76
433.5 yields -3.68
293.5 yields -3.85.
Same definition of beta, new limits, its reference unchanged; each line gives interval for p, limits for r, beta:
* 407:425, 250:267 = 1.90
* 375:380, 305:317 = 1.97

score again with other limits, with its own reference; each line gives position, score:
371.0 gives 0.2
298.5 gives -8.9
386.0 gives -0.2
